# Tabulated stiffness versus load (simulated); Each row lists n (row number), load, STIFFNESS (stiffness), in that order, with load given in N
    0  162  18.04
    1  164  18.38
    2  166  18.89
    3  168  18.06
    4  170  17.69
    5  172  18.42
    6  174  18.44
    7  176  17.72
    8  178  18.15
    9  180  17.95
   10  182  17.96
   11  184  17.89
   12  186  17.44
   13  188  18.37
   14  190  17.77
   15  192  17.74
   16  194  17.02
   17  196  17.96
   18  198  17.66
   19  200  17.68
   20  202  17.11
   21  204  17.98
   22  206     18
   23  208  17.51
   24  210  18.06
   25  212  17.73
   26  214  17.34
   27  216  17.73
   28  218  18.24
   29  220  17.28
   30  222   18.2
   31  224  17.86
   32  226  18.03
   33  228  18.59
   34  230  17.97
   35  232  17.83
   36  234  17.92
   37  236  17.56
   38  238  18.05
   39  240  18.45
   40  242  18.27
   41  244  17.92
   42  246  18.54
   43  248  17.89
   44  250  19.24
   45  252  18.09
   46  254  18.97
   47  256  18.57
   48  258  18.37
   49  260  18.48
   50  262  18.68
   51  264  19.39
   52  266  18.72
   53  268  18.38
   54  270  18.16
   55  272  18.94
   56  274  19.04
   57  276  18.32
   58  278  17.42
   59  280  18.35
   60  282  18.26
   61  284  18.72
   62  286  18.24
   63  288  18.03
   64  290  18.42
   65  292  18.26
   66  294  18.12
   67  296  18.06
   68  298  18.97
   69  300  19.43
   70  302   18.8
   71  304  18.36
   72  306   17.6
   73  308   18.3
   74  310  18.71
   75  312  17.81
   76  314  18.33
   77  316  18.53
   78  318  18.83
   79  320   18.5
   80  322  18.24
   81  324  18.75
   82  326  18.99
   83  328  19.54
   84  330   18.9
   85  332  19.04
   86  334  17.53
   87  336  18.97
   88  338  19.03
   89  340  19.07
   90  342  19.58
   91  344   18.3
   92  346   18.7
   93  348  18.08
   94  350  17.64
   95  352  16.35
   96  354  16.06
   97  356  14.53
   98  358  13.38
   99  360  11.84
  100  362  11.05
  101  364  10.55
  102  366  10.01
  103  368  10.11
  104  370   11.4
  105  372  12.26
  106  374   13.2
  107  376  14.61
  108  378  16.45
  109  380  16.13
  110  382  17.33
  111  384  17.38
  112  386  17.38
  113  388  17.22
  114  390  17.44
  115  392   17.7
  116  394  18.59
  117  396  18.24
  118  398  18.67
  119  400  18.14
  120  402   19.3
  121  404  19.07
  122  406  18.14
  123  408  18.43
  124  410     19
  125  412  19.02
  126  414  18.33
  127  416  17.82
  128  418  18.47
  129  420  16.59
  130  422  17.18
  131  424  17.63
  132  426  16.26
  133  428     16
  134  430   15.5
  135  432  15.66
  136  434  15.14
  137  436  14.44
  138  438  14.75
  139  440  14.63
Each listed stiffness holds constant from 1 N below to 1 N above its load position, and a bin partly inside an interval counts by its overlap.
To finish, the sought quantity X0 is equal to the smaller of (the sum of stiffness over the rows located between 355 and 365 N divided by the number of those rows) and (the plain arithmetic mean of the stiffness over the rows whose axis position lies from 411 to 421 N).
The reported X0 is 12.3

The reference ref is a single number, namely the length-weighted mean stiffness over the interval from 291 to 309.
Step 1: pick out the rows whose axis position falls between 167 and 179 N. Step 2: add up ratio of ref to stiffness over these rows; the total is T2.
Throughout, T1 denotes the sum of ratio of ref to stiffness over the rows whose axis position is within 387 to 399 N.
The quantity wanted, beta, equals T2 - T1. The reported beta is 0.0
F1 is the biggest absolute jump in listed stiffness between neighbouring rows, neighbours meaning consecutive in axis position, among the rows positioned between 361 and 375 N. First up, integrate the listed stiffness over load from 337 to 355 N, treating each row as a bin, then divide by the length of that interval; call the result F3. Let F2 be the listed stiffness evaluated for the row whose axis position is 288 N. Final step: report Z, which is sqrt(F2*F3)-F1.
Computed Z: 16.8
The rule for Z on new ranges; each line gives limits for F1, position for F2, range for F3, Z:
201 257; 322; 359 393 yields 14.8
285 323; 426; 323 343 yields 16.6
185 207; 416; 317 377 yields 16.0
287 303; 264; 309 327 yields 18.0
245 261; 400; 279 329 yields 17.0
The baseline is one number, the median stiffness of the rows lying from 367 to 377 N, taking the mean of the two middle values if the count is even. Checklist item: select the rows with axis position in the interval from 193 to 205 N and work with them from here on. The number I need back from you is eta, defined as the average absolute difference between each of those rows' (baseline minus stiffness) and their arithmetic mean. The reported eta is 0.34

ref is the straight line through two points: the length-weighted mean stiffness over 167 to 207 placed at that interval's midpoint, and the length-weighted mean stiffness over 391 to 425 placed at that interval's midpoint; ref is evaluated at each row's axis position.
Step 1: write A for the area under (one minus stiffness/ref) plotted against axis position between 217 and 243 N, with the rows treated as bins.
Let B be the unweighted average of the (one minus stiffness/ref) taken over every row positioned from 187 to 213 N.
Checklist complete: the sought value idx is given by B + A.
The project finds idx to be -0.1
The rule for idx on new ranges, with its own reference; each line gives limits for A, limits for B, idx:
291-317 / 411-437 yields -0.4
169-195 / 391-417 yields -0.1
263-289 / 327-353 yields -0.7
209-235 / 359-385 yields 0.3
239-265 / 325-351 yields -0.8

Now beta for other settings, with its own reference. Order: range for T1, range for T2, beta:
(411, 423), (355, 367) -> 3.3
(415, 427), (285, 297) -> -0.3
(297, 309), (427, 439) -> 1.3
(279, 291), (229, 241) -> 0.1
